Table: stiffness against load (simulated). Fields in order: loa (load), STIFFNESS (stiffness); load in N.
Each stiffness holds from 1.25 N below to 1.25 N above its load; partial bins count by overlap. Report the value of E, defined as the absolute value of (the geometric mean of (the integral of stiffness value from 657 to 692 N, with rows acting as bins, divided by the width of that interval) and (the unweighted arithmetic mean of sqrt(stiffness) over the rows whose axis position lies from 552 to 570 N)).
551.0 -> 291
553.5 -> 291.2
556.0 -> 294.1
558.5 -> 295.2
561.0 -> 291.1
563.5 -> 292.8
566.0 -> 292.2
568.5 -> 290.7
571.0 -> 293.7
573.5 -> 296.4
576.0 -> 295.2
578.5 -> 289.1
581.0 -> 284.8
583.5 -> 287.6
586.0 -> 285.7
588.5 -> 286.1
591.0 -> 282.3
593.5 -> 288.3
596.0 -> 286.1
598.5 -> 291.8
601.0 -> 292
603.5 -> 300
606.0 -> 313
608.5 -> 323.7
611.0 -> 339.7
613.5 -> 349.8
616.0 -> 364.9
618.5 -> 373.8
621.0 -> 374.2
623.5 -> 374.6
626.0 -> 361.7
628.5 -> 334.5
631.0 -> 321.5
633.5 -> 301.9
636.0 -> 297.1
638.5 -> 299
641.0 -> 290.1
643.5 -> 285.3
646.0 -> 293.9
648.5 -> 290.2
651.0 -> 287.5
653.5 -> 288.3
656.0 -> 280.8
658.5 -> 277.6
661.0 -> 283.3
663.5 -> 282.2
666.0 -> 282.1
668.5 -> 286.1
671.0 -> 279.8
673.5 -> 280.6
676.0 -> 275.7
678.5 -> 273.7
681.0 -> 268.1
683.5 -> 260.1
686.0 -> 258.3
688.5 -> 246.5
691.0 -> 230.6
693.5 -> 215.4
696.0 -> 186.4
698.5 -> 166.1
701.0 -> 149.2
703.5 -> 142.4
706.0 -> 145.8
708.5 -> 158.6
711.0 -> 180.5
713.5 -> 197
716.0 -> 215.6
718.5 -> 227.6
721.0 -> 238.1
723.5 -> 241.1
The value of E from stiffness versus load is 68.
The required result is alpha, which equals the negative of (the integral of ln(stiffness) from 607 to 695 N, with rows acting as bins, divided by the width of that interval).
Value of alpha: -5.69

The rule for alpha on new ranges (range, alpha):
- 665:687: -5.61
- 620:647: -5.77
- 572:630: -5.75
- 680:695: -5.50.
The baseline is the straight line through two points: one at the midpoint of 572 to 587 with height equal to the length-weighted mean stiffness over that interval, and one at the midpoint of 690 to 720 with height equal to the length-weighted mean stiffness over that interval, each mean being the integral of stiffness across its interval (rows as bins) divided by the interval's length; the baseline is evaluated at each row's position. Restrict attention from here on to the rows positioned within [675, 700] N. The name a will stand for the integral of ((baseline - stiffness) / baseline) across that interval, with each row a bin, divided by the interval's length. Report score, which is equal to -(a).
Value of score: 0.18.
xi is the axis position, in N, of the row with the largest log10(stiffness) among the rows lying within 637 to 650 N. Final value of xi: 638.5 N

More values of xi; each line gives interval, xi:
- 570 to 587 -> 573.5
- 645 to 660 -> 646.0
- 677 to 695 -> 678.5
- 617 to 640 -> 623.5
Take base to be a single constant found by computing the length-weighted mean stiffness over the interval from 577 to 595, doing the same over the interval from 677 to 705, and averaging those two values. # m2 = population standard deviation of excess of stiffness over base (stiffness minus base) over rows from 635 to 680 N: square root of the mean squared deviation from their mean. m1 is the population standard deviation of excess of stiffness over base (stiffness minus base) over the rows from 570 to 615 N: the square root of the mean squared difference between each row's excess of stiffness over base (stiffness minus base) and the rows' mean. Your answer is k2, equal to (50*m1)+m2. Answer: 959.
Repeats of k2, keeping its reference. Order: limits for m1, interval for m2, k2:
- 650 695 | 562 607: 1002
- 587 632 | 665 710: 1732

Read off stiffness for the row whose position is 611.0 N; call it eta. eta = 339.7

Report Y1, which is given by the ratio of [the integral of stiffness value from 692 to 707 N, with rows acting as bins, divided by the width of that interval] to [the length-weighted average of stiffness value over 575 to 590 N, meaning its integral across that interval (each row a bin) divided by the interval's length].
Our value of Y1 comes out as 0.59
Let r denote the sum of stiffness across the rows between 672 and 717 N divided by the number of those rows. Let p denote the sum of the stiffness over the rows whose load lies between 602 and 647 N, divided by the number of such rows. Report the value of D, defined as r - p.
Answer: -114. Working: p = 328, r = 214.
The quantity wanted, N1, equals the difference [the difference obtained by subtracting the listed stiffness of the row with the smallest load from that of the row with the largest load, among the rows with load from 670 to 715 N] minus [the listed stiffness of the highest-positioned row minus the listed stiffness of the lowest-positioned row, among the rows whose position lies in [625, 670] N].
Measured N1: -7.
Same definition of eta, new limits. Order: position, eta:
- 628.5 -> 334.5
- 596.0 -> 286.1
